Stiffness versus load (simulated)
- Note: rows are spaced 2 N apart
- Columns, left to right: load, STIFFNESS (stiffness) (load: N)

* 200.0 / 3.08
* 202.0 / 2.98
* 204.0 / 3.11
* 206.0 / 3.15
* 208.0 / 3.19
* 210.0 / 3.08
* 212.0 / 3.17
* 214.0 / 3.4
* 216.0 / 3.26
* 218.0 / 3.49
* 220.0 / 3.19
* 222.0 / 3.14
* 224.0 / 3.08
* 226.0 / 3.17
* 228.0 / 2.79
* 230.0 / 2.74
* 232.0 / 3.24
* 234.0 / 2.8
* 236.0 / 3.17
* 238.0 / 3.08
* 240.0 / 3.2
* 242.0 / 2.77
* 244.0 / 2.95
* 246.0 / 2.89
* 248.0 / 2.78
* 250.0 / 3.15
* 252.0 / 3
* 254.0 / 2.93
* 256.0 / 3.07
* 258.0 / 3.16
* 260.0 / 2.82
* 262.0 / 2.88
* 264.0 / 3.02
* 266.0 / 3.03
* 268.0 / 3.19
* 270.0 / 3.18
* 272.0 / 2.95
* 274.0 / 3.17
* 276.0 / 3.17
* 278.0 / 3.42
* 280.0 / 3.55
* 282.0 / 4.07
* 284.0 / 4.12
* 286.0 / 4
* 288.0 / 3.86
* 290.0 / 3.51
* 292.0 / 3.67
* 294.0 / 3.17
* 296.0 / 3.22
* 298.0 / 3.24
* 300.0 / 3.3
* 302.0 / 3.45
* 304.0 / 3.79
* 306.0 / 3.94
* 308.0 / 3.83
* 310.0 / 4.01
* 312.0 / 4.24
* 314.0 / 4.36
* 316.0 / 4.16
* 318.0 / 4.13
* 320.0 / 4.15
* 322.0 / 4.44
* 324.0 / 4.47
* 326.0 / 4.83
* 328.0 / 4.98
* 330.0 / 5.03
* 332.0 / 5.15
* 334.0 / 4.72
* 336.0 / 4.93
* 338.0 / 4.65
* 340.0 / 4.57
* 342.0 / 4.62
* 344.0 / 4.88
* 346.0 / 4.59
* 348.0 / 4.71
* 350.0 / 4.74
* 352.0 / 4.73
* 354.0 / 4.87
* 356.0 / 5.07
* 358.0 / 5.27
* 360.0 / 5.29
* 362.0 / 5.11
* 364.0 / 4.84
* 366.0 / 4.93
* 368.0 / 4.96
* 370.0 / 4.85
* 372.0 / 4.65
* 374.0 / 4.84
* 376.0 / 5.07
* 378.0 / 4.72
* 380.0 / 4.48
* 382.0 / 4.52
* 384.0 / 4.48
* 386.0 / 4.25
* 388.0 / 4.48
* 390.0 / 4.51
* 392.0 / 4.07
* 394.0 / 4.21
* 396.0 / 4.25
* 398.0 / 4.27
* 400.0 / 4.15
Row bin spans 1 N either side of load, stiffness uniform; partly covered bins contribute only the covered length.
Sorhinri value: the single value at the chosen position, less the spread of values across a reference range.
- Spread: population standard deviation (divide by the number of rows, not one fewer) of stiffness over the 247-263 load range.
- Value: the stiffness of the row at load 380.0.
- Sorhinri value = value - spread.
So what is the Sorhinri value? 4.34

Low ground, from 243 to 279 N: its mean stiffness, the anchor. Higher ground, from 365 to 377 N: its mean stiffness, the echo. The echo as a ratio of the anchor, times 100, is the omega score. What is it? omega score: 161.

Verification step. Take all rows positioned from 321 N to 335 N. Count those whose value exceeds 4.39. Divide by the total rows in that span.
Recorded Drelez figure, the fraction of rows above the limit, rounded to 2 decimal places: 1.00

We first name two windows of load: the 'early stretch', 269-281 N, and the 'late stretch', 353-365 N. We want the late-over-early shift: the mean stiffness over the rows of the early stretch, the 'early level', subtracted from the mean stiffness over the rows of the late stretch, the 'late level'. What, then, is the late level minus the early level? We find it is 1.8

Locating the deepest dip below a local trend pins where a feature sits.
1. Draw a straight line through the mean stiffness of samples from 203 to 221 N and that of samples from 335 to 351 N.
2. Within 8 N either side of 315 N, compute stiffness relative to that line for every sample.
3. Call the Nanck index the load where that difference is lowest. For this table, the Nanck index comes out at 308.0 N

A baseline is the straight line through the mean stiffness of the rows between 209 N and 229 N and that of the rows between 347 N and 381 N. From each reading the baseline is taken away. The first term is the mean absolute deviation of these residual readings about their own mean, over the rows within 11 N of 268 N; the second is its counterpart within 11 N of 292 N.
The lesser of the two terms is 0.105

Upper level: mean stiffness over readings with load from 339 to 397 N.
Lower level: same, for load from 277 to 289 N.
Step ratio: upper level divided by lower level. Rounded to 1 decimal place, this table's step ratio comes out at 1.2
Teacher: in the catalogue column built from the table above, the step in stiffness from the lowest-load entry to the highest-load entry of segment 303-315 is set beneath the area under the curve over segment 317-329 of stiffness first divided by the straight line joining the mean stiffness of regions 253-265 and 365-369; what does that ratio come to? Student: 23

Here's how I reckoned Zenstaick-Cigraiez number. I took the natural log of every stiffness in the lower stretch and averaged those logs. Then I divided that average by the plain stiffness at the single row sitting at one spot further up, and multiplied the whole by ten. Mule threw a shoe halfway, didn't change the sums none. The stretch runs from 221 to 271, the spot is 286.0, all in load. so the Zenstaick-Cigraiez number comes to 2.75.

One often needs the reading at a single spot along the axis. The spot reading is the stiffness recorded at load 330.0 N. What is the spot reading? 5.03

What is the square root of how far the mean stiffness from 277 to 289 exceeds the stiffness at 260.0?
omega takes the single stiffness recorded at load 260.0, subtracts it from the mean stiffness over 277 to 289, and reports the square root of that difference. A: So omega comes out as 1.01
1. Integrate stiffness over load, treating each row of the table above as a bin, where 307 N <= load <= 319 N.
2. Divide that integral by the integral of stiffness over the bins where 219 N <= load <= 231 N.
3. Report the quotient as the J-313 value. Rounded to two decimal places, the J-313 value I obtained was 1.37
